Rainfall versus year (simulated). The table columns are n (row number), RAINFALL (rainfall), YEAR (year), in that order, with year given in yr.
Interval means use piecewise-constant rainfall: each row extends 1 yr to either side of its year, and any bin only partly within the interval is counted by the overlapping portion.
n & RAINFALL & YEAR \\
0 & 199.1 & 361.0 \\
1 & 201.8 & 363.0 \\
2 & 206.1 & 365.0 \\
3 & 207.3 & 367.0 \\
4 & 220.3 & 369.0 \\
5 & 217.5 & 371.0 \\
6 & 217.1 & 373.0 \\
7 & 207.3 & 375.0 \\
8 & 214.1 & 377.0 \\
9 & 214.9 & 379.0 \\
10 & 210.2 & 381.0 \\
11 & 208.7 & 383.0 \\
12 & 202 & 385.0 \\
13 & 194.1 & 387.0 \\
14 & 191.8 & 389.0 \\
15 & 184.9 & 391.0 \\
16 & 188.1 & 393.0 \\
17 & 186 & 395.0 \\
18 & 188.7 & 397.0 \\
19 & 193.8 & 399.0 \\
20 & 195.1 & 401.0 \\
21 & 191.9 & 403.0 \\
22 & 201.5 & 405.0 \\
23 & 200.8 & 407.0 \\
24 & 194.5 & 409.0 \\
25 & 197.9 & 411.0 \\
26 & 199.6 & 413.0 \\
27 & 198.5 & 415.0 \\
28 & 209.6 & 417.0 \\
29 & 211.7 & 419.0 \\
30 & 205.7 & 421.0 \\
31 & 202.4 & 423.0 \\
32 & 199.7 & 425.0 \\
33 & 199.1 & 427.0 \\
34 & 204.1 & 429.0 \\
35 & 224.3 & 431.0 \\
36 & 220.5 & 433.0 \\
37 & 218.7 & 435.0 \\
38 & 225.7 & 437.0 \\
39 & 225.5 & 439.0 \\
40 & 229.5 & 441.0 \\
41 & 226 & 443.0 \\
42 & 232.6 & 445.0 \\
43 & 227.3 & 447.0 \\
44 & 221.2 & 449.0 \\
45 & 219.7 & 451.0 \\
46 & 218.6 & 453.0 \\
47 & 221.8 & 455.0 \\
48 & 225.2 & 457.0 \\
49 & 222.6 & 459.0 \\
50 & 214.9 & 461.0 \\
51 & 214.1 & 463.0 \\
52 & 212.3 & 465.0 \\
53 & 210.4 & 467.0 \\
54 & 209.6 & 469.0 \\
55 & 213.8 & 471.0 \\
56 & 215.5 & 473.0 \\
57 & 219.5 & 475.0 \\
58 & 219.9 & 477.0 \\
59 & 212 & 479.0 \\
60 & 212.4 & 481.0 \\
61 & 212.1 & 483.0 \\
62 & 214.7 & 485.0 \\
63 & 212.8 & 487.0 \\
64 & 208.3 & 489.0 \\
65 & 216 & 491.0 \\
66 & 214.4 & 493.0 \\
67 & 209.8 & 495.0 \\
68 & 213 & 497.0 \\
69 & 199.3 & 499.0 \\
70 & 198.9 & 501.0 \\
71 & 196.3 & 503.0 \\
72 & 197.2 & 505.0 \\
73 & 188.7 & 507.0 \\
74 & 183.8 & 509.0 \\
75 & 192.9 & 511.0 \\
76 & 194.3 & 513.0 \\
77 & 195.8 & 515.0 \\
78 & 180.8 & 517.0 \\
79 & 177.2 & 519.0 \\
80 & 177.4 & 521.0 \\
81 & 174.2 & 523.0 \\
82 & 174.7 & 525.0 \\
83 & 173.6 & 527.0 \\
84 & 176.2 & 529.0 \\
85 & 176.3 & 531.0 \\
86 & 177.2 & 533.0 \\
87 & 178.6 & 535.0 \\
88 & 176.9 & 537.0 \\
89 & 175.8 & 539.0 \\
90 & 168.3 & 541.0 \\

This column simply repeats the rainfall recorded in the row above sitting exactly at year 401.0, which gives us 195.1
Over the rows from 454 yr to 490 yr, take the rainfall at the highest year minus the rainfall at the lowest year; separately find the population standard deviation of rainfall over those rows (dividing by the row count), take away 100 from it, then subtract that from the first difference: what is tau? 82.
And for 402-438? 124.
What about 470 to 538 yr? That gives 47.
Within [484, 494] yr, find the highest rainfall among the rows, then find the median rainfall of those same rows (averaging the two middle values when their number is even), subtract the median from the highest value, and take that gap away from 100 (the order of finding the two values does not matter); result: 98.4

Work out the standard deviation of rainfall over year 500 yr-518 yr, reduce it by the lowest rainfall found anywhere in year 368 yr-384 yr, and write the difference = -201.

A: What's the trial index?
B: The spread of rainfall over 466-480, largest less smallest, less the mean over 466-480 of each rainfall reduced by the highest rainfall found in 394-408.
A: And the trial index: -3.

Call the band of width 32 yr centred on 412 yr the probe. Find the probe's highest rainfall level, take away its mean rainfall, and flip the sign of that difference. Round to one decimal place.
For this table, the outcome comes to -12.3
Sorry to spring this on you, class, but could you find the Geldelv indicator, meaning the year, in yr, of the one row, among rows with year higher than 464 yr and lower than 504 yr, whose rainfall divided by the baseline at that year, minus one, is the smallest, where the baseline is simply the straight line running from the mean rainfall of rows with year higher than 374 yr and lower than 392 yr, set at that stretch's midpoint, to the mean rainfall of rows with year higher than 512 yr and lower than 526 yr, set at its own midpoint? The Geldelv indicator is 503.0 yr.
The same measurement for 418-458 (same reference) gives 427.0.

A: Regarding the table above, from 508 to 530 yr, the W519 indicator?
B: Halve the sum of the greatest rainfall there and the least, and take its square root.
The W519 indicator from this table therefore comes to 13.6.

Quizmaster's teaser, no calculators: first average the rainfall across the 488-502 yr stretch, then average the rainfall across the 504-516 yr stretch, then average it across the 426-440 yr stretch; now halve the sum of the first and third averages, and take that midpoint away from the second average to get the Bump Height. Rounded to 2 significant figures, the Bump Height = -21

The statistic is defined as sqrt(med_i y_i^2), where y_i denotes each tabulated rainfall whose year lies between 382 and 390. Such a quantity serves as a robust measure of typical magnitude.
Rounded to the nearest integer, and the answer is 198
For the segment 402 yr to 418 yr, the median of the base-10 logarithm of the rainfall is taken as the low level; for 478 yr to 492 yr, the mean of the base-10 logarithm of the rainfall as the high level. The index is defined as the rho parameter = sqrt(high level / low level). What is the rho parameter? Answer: 1.01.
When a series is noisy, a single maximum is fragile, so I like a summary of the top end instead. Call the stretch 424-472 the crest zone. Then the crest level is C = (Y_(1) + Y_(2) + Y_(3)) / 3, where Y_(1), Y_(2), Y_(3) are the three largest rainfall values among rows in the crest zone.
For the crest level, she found 230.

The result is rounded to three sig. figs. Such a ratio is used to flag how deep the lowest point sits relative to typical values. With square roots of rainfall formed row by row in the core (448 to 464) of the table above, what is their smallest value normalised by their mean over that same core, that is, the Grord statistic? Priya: 0.987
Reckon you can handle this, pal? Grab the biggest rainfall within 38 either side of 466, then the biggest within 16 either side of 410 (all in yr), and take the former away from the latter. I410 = -21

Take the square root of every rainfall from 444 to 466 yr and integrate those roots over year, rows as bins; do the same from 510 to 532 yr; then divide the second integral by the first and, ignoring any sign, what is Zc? 0.91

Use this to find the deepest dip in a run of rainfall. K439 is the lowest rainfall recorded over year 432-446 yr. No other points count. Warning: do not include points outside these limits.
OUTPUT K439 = 218.7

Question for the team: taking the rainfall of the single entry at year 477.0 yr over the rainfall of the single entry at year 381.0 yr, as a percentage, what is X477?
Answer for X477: 105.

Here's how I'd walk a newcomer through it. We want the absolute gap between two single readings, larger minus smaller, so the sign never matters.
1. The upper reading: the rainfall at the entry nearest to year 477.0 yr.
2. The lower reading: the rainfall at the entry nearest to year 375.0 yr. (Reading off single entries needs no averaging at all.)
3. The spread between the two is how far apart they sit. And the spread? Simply 13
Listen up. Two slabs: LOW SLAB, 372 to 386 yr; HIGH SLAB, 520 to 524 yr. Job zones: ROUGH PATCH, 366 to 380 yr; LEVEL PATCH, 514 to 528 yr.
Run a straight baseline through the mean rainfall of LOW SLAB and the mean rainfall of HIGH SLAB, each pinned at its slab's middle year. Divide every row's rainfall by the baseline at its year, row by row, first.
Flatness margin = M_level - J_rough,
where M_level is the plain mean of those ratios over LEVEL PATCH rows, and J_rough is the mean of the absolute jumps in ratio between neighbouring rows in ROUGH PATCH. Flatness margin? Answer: 0.99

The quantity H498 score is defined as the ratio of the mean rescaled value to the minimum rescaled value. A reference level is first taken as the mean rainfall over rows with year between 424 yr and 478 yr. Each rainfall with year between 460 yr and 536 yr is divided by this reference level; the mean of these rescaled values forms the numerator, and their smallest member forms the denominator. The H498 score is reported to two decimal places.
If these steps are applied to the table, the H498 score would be 1.15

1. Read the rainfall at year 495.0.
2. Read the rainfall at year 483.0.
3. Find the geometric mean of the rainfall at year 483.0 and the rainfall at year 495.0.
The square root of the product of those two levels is 211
